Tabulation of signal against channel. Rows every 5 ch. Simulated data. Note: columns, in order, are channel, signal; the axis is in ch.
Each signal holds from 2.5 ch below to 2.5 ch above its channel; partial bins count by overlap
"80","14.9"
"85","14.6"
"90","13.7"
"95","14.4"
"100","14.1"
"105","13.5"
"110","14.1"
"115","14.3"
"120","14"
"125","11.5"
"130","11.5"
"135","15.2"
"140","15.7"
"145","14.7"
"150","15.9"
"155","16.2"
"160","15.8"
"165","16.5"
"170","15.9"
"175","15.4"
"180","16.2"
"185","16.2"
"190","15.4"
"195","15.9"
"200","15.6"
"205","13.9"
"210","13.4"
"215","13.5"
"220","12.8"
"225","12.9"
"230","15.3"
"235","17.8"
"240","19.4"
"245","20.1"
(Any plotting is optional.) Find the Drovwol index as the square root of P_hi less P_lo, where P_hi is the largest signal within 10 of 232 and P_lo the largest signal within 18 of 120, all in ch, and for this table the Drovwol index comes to 2.0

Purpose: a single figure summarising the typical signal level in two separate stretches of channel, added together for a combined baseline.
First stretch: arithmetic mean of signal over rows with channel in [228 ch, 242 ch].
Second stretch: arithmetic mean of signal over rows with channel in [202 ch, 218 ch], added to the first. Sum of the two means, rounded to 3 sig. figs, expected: 31.1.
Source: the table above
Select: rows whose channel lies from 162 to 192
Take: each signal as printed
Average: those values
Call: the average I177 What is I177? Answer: 15.9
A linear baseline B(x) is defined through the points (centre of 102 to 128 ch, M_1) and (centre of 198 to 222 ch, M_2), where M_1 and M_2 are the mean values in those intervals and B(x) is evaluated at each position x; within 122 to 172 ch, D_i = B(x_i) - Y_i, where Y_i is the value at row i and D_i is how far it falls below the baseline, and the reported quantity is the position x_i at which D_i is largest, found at 130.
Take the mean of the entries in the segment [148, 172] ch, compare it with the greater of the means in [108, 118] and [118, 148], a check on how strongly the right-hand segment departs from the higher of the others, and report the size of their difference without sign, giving 1.9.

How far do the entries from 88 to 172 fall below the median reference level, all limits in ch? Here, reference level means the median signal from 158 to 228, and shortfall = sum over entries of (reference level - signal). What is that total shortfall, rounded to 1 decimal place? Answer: 16.5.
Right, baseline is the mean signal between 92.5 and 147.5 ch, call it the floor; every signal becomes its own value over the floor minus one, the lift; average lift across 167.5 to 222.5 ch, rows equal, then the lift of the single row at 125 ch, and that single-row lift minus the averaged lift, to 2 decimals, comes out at -0.25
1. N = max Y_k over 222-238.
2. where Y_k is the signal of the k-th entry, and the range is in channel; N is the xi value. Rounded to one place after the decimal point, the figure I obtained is 17.8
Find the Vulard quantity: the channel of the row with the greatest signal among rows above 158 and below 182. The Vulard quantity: 165 ch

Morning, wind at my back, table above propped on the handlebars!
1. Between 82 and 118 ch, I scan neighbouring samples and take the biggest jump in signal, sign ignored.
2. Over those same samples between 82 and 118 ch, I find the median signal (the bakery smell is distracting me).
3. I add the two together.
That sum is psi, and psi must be 15.0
